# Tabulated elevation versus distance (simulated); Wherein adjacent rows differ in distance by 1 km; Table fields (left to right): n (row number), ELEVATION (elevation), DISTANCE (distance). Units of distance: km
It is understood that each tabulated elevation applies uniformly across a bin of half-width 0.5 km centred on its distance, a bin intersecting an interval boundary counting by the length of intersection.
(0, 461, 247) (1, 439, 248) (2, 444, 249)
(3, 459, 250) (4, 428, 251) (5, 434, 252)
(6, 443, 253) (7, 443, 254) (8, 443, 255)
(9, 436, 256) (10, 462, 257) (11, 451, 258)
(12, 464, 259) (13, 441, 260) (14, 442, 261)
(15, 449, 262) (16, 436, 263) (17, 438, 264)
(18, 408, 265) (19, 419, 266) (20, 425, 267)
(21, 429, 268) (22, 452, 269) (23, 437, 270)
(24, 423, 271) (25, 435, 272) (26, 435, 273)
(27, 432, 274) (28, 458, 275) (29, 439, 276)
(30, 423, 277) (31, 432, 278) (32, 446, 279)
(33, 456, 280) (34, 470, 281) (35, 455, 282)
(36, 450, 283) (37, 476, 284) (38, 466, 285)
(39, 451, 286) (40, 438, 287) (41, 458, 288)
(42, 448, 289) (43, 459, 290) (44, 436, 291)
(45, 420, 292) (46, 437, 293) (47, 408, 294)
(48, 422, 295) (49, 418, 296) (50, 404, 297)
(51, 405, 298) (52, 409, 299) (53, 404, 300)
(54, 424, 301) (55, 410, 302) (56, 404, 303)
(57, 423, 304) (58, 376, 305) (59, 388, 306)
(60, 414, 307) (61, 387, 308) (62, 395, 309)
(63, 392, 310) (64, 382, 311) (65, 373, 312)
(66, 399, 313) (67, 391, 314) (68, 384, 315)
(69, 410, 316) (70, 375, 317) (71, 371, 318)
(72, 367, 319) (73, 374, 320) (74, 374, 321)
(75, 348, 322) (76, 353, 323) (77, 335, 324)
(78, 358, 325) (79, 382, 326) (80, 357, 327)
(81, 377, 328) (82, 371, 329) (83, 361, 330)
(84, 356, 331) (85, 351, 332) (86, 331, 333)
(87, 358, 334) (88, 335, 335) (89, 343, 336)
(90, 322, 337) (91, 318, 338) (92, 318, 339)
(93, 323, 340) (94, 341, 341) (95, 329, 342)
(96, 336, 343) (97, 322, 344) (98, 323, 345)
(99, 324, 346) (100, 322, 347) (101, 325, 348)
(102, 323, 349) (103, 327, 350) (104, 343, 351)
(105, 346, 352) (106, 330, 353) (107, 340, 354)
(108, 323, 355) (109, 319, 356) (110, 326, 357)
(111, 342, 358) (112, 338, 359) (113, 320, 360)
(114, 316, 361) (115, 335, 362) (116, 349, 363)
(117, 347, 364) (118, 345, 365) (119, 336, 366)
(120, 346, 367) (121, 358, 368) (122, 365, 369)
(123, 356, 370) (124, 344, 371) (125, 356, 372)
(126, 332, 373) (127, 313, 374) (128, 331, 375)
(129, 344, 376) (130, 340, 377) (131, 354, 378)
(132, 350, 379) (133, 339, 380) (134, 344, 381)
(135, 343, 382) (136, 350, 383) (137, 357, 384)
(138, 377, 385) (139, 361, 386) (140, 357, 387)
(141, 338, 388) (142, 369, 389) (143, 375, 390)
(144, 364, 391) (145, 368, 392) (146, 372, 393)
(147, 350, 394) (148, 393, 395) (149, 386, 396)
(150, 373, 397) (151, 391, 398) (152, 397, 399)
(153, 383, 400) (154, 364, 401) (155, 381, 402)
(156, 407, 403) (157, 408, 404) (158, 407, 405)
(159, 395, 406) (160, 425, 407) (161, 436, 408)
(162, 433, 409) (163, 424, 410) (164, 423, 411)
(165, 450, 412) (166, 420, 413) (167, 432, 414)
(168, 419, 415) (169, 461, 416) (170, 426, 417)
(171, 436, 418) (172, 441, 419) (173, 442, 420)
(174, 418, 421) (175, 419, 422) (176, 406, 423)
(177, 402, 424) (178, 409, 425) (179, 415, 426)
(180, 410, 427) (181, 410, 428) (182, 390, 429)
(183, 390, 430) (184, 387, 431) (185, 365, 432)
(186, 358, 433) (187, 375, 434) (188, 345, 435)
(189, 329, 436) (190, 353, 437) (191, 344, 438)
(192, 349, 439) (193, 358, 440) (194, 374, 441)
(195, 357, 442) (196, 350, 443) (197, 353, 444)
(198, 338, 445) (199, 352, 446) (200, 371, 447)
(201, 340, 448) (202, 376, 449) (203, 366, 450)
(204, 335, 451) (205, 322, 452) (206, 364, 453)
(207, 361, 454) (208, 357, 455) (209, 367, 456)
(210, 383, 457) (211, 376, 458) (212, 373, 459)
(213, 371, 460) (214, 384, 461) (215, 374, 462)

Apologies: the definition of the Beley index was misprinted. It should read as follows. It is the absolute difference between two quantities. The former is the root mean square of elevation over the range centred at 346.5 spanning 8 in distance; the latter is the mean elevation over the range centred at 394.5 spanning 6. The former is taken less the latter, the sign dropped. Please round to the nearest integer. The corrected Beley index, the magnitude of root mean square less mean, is 48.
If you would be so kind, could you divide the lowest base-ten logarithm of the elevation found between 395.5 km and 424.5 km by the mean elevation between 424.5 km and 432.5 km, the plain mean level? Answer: 0.0065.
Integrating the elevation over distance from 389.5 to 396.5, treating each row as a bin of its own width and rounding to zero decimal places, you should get 2608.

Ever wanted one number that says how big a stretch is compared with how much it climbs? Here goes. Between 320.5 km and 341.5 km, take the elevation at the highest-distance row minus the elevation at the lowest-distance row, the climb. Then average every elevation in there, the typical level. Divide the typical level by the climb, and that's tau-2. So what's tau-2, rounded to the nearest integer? -11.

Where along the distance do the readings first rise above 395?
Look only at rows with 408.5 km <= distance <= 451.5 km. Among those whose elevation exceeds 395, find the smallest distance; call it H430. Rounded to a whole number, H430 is 409 km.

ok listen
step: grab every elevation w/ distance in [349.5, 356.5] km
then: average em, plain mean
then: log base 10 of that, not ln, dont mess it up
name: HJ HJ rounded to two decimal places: 2.52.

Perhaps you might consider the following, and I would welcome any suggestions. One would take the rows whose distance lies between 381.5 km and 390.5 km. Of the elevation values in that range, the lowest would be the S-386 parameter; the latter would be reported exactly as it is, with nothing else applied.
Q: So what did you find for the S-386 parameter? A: 338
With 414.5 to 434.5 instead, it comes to 358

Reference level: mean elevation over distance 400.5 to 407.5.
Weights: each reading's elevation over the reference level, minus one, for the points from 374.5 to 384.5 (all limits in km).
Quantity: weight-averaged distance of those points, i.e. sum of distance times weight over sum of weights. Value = 379.3 km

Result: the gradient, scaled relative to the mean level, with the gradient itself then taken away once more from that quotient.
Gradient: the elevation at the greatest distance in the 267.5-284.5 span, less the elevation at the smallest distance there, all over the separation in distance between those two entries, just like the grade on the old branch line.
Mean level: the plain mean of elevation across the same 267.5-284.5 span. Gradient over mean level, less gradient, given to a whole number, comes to -3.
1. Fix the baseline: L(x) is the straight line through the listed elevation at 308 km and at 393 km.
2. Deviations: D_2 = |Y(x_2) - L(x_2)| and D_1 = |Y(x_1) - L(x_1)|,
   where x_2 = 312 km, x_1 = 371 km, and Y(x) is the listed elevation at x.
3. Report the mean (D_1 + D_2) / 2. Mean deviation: 22.6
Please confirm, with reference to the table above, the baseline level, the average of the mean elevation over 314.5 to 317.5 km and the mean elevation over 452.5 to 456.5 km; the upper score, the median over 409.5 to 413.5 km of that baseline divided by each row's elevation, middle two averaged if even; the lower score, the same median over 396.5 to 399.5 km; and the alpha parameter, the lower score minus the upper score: 0.074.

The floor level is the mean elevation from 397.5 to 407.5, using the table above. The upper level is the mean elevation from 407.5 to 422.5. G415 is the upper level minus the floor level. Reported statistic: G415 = 36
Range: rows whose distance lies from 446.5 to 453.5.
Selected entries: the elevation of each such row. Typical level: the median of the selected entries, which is 364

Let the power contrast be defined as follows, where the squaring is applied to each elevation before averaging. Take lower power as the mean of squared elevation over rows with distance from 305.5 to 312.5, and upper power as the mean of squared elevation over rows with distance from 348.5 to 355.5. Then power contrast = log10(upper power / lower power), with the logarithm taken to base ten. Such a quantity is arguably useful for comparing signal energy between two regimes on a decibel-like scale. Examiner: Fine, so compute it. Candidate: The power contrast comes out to -0.14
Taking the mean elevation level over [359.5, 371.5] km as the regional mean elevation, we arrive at 343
